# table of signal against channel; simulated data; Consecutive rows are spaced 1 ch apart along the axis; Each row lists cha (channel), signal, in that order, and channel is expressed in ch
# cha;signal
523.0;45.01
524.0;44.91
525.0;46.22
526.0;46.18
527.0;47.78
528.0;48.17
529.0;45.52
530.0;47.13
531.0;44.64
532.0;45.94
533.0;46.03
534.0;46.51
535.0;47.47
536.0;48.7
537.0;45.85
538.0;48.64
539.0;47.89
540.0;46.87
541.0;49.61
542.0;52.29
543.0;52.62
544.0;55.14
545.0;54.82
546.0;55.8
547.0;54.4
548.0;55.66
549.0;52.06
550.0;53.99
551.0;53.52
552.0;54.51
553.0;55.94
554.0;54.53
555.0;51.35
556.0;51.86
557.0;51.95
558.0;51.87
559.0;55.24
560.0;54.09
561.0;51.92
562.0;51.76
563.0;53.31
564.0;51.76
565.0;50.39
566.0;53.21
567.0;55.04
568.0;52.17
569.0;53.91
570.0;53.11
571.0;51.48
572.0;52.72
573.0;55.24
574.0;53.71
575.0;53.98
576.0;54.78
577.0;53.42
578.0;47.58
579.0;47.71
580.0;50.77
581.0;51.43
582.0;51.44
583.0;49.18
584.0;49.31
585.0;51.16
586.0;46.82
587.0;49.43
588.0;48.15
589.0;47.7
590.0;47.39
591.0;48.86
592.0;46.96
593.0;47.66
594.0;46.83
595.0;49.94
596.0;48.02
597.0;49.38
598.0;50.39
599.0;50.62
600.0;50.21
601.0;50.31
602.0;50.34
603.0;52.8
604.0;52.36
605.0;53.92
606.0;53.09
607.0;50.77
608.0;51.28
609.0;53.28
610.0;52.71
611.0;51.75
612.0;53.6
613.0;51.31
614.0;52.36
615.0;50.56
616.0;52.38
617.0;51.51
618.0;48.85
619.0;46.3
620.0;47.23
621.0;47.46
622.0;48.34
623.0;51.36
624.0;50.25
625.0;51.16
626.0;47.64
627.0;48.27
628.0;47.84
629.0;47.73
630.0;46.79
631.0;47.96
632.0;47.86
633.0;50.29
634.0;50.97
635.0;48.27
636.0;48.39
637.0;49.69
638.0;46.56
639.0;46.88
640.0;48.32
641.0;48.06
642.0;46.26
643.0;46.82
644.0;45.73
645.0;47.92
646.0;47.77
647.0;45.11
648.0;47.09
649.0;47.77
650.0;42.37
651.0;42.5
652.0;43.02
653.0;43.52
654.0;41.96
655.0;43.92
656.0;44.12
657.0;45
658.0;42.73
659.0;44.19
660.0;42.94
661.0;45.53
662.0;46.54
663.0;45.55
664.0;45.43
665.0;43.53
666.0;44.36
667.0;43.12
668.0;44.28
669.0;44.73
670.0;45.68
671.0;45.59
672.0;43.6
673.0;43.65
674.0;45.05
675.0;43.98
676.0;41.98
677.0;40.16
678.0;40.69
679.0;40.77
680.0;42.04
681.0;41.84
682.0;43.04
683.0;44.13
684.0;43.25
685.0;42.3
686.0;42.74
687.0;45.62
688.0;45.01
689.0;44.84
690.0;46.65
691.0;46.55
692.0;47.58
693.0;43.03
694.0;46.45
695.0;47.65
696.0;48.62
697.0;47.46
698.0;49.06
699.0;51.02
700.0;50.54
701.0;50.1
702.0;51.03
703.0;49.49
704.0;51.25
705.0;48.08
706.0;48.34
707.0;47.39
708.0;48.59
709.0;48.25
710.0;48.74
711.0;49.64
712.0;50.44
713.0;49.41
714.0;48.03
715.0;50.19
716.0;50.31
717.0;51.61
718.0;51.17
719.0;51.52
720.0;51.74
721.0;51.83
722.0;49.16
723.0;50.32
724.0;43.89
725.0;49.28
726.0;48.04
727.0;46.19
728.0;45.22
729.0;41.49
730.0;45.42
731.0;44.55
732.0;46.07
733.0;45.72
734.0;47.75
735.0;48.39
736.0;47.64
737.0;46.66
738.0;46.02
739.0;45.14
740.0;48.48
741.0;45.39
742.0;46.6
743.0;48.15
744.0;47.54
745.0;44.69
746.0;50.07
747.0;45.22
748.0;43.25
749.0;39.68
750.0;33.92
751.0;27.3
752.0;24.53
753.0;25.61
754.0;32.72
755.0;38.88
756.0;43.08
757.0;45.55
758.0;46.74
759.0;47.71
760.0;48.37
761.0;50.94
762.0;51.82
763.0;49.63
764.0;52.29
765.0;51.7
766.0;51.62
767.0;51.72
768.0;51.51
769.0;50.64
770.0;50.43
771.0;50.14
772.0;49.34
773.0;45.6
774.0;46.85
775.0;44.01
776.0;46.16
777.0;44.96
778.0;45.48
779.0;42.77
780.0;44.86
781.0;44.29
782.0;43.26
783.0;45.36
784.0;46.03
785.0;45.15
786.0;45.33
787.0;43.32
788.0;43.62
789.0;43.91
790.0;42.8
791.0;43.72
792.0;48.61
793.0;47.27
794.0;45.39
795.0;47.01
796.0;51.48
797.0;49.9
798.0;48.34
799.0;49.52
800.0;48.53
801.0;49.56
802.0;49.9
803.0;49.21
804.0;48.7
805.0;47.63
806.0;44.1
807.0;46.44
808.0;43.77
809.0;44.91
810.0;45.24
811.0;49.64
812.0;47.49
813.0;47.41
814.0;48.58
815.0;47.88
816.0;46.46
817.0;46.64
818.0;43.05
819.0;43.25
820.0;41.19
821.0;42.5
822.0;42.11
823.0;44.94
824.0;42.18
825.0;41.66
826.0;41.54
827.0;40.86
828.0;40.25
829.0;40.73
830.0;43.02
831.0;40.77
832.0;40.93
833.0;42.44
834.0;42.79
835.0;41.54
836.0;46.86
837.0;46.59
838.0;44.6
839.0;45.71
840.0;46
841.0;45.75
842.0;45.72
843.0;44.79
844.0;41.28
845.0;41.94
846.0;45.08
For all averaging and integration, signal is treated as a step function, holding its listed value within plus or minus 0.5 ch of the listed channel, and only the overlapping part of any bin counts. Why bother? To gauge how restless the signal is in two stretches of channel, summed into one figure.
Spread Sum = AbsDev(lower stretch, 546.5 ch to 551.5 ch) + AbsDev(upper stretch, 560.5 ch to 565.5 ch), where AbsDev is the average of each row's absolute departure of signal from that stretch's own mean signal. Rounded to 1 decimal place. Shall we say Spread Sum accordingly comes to 1.5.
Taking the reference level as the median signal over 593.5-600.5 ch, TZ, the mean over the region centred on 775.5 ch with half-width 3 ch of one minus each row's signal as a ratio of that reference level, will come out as 0.09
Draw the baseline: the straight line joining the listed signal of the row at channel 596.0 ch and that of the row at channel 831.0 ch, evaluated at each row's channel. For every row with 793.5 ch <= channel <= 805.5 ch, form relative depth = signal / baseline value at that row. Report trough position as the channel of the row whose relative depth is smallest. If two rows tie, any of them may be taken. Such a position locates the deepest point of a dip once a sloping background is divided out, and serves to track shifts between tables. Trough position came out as 794.0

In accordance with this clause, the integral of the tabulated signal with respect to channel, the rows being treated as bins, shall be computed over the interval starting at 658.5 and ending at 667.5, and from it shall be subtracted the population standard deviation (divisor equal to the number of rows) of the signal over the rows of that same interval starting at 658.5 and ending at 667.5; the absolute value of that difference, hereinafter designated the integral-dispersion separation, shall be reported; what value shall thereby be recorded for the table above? 400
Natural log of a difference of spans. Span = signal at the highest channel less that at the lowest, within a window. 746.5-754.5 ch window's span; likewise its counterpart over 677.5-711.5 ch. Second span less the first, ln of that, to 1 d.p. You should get 3.1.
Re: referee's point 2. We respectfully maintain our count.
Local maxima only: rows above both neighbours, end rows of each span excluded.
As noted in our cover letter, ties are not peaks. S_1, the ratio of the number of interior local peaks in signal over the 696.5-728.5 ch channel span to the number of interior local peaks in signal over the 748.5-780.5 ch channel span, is 1.67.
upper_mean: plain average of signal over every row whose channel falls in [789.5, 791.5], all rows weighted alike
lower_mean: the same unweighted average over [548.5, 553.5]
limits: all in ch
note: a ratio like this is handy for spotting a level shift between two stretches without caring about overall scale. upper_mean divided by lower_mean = 0.801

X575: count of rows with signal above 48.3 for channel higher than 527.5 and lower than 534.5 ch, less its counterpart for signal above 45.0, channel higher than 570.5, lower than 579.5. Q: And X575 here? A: -9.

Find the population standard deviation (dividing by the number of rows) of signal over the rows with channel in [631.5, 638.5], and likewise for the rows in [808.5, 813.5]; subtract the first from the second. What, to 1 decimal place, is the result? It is 0.3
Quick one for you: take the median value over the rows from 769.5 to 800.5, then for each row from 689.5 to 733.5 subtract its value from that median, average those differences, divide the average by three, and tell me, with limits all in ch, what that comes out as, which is -1.0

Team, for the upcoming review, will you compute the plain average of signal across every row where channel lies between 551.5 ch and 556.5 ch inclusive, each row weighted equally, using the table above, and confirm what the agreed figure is 53.6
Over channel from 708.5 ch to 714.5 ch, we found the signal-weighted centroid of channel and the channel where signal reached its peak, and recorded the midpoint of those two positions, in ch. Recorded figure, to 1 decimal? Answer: 711.8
